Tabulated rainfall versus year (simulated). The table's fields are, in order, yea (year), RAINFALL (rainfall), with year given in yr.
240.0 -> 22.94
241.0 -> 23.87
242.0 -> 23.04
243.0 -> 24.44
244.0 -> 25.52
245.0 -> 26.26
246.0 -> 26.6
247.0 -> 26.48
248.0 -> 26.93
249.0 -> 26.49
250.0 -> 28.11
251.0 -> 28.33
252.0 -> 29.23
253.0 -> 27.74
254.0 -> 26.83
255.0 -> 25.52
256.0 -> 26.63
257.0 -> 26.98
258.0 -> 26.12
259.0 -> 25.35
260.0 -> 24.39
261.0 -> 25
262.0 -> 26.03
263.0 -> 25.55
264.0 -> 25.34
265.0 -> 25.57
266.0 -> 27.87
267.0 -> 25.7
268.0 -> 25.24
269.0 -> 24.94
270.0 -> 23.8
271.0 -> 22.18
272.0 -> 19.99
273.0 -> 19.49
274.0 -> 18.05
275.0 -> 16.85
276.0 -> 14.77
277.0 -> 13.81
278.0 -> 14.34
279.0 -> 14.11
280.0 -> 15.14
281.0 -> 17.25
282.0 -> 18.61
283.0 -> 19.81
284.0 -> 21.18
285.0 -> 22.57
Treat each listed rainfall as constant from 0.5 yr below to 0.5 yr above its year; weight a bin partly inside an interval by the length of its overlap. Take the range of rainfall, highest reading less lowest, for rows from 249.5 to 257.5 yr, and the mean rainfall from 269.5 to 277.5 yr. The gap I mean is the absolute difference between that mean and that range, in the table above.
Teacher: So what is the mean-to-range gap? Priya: 15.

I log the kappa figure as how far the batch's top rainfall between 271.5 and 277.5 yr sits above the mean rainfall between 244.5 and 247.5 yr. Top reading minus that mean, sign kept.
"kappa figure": -6.5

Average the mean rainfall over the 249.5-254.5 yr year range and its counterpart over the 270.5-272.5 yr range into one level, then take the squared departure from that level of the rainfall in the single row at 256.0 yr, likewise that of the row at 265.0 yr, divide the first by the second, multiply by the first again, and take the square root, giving 4.2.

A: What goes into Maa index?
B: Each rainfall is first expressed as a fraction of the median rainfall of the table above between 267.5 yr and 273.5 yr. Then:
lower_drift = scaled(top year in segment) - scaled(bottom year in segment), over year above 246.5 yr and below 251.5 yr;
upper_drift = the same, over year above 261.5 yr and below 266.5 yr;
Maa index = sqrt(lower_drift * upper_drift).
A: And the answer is 0.080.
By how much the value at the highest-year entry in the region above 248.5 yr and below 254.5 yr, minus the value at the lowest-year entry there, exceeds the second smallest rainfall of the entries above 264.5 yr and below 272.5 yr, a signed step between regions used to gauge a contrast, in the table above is -21.8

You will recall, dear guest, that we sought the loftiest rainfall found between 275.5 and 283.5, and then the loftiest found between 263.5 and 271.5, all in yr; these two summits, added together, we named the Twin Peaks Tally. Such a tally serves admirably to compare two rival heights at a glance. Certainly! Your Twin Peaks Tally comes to 48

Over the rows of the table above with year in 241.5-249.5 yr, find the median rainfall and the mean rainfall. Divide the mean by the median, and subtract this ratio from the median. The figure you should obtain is 25.4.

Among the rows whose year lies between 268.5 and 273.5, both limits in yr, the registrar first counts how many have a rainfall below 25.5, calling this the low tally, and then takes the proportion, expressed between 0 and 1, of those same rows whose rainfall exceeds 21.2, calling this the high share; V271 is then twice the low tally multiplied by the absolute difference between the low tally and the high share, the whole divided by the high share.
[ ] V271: 73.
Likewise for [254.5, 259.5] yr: 0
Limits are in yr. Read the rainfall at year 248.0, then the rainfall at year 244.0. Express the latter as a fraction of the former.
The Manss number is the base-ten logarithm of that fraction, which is -0.02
